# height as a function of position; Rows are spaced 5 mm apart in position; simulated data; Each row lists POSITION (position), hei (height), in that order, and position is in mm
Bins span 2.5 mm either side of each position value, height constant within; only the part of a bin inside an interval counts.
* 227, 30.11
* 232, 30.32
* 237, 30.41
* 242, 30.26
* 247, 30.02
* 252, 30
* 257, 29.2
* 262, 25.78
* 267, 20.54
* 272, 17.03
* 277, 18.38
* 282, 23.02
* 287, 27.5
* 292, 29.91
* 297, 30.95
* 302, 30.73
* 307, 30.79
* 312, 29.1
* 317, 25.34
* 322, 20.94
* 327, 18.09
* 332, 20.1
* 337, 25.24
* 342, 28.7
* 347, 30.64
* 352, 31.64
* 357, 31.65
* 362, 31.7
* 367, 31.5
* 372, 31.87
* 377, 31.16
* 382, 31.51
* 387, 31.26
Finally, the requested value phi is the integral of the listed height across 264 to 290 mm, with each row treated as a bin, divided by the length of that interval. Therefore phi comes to 21.5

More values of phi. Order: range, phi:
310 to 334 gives 22.6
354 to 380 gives 31.6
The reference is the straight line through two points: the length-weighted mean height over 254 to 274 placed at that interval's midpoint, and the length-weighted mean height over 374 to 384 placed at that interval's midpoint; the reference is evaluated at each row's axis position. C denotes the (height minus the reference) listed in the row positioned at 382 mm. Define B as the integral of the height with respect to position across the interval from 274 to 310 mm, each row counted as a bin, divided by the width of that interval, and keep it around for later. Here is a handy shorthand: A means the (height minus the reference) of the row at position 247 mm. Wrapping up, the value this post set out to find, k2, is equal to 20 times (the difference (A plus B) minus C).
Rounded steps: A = 8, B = 27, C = 0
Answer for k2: 700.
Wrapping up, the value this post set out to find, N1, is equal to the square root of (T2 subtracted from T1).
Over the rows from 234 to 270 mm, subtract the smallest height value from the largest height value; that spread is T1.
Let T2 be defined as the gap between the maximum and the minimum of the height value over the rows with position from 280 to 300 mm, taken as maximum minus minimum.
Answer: 1.4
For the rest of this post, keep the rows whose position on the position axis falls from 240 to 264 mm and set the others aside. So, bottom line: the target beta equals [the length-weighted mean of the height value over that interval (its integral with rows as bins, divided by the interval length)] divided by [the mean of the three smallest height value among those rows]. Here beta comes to 1.03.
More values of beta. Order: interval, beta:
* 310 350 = 1.26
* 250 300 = 1.35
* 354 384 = 1.01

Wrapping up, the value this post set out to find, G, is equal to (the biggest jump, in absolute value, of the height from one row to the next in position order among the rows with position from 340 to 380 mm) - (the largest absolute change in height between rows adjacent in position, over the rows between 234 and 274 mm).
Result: -3.3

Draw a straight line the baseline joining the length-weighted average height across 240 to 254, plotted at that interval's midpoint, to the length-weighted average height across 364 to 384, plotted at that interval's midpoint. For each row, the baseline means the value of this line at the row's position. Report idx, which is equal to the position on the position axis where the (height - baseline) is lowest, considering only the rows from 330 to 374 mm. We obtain 332 mm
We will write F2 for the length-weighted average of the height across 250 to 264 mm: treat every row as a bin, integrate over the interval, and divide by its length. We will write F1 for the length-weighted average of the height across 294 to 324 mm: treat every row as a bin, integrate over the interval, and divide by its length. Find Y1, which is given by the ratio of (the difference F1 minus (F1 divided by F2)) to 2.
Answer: 13.6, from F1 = 28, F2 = 28.4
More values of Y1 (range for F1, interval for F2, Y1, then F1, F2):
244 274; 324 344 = 12.3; 26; 22.8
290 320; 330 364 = 14.1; 29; 28.6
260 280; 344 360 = 9.9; 20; 31.2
